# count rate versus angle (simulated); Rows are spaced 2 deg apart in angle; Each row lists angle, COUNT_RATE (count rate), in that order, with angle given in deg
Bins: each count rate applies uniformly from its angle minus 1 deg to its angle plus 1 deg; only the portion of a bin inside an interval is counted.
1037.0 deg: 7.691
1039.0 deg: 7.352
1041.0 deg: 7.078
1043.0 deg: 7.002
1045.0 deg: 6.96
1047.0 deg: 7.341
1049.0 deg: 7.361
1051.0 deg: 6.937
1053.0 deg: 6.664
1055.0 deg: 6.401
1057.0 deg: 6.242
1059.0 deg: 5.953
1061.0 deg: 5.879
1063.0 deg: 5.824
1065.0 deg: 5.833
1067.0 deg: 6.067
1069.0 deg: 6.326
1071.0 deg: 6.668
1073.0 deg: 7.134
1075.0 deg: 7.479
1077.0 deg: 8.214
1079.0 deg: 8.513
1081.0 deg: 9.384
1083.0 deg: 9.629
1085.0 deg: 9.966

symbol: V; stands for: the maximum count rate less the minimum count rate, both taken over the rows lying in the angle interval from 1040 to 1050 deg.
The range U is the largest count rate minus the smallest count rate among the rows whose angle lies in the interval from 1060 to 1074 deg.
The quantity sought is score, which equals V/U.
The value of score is 0.3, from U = 1.31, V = 0.40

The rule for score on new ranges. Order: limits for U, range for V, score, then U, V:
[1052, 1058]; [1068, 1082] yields 7.2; 0.42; 3.06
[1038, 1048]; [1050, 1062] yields 2.7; 0.39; 1.06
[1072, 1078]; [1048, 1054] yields 0.6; 1.08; 0.70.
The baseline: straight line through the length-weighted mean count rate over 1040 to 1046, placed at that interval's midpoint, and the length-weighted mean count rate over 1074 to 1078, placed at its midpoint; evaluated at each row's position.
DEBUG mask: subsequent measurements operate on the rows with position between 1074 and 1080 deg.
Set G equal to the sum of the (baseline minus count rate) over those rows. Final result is -0.6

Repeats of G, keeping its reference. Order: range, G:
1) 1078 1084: -3.6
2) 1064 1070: 4.6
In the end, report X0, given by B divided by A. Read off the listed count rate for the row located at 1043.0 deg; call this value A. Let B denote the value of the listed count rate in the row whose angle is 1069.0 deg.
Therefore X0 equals 0.90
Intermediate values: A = 7.002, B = 6.326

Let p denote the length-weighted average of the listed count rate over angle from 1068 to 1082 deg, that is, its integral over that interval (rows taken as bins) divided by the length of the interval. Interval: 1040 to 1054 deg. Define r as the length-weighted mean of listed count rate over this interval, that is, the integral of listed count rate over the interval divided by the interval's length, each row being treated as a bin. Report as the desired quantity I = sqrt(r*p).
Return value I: 7.4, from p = 7.7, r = 7.05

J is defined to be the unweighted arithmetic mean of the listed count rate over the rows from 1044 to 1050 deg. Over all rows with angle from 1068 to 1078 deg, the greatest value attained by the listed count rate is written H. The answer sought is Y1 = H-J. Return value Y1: 1.0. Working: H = 8.214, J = 7.2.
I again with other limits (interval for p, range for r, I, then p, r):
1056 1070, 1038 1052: 6.6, 6.0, 7.15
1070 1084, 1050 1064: 7.1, 8.1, 6.27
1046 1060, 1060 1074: 6.5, 6.7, 6.25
